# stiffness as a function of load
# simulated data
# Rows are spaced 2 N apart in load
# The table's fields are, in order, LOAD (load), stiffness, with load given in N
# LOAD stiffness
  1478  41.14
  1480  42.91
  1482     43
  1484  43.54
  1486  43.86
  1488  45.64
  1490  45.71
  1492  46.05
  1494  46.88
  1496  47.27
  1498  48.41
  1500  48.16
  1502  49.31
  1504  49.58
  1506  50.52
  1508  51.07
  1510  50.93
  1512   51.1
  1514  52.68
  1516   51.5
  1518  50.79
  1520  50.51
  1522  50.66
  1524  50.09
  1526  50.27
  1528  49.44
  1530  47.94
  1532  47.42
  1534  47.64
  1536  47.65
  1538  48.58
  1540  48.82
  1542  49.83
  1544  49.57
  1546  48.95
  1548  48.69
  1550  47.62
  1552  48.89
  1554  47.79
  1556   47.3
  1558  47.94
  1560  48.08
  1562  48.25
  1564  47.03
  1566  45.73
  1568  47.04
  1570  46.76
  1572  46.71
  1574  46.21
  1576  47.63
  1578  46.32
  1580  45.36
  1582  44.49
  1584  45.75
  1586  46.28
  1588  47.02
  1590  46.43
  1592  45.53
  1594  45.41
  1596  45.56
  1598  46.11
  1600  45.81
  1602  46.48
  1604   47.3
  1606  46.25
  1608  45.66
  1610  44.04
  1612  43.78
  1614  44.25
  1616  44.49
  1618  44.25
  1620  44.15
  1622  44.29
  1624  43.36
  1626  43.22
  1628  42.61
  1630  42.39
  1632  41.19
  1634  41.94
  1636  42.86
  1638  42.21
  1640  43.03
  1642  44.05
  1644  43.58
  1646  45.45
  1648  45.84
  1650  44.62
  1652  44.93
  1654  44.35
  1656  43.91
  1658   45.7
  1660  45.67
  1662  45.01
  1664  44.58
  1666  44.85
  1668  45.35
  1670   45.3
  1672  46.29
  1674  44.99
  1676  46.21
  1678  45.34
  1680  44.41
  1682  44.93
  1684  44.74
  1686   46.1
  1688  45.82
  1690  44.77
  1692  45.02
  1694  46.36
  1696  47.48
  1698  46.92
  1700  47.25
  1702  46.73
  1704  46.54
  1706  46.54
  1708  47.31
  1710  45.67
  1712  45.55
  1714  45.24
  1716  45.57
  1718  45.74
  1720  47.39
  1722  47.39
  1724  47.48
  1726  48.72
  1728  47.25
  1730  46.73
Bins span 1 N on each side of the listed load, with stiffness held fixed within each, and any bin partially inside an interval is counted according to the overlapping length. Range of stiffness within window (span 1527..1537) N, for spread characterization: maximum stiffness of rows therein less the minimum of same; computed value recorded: 2.0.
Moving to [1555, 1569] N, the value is 2.5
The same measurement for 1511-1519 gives 1.9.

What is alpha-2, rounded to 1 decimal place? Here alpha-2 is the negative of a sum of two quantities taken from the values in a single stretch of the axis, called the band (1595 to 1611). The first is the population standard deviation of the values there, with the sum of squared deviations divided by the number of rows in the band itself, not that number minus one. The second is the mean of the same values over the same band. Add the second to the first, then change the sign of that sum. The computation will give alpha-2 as -46.8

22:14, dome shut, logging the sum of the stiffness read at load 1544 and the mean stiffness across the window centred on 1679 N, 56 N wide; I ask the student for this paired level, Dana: 95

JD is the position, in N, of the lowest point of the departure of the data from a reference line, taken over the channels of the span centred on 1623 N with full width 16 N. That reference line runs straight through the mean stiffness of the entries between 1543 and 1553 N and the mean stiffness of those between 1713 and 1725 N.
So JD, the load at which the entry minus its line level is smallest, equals 1630 N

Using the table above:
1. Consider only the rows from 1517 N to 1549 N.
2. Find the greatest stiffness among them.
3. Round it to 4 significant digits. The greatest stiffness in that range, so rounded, 50.79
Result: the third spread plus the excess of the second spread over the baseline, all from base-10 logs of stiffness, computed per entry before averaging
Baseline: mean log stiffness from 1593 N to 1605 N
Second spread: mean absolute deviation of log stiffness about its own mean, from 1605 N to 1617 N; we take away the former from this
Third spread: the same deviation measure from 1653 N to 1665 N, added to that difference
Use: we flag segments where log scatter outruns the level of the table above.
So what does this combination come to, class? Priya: -1.65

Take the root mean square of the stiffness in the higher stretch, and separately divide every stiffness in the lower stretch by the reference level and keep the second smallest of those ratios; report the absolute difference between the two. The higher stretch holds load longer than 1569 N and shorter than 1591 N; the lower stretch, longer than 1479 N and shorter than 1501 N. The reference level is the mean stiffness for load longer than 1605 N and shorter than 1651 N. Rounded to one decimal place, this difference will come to 45.3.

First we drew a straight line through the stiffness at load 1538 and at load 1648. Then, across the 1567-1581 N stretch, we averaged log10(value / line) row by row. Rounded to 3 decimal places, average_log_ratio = -0.010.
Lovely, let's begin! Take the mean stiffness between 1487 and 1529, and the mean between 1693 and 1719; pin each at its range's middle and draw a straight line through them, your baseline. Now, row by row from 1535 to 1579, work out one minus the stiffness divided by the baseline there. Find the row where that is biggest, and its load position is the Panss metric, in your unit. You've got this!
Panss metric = 1566 N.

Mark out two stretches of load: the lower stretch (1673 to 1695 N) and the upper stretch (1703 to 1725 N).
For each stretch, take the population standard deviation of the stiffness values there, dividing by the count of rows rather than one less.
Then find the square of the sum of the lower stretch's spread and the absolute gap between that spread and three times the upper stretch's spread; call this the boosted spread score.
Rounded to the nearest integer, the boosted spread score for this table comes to 6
